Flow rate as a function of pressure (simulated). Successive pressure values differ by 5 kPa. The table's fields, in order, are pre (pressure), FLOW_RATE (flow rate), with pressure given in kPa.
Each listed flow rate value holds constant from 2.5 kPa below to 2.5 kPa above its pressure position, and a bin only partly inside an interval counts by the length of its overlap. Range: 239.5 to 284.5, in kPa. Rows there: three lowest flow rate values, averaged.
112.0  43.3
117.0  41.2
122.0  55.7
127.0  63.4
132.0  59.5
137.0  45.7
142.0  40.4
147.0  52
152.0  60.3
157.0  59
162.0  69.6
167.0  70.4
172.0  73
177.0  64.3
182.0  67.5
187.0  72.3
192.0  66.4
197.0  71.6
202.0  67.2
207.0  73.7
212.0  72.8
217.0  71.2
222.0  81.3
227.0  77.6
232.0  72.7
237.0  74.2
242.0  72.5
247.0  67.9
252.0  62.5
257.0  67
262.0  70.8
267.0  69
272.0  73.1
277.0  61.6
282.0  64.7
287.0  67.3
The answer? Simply 63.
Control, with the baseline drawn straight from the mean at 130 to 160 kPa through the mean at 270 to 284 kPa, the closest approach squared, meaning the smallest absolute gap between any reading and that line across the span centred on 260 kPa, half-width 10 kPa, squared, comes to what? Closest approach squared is 2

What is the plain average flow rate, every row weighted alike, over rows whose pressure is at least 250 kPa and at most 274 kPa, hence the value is 68.5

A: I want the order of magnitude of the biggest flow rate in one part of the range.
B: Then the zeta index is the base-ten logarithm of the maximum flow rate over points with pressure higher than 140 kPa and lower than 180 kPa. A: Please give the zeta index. 1.86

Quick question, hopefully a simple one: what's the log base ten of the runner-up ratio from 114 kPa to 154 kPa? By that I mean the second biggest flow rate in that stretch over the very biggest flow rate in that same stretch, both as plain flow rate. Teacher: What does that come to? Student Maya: -0.022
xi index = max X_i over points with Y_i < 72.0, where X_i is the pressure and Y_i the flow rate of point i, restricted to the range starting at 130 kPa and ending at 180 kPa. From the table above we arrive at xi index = 177.0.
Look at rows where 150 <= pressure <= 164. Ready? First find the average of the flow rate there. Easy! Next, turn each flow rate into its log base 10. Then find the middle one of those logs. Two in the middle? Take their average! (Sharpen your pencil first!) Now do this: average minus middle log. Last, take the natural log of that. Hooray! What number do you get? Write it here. 4.11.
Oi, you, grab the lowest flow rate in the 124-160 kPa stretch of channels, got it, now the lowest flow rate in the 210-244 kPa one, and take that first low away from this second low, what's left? 31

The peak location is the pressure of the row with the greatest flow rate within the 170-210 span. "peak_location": 207.0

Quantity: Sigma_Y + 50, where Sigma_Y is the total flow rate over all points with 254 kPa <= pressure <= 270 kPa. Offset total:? 257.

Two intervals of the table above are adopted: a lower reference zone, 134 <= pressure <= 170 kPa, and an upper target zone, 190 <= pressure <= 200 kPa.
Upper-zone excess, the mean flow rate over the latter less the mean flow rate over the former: 12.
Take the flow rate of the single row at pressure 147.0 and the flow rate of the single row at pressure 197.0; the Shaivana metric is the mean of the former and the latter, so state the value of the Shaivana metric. 61.8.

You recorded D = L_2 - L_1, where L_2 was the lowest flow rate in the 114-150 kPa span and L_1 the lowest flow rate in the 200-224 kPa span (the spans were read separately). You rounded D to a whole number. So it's -27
